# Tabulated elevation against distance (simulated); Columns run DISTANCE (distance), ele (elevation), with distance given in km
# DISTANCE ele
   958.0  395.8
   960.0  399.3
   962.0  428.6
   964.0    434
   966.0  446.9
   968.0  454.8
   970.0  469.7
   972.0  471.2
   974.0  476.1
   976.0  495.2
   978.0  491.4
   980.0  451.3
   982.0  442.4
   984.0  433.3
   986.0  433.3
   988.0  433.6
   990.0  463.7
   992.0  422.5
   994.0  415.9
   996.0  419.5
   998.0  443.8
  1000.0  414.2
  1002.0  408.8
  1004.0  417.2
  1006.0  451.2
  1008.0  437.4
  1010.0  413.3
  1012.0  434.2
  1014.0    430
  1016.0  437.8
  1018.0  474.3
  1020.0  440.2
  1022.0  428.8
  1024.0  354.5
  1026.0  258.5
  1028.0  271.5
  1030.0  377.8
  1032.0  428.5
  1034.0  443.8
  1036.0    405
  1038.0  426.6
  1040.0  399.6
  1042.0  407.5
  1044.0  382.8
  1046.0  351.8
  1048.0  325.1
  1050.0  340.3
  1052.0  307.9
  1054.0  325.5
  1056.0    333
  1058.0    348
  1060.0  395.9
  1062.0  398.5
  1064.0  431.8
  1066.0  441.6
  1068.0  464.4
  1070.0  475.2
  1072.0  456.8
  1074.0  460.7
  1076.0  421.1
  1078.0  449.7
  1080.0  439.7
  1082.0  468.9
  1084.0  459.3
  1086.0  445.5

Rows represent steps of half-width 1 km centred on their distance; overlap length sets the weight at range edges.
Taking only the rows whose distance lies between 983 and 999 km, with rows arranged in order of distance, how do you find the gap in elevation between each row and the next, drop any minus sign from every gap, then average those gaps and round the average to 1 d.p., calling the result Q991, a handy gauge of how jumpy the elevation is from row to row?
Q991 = 15.2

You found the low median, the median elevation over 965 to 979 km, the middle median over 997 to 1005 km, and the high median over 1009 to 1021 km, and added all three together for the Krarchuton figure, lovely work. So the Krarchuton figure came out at 1323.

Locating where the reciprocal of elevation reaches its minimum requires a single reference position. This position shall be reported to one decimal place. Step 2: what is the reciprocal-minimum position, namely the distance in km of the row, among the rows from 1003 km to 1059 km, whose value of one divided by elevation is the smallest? 1018.0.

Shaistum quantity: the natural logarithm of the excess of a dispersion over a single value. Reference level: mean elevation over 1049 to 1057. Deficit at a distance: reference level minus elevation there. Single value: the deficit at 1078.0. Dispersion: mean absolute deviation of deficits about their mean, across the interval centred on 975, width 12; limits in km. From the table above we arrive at 4.9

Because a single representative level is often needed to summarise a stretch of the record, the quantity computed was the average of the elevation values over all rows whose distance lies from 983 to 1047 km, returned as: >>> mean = 411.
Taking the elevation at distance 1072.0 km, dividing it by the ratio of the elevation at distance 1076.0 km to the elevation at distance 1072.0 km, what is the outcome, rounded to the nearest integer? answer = 496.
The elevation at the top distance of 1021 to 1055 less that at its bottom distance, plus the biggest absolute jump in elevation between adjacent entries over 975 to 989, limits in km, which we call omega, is -63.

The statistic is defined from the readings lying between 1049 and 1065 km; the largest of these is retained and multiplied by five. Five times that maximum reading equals 2159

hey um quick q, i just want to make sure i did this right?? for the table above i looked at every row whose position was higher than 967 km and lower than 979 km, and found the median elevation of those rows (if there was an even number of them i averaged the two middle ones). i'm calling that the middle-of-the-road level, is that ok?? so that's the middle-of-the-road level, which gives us 474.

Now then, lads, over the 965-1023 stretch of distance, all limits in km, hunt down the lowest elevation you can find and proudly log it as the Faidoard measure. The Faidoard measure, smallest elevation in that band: 408.8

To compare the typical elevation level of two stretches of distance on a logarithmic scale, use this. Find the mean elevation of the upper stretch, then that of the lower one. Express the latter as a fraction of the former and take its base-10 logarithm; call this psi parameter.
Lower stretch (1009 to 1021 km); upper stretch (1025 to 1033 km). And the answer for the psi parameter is 0.12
